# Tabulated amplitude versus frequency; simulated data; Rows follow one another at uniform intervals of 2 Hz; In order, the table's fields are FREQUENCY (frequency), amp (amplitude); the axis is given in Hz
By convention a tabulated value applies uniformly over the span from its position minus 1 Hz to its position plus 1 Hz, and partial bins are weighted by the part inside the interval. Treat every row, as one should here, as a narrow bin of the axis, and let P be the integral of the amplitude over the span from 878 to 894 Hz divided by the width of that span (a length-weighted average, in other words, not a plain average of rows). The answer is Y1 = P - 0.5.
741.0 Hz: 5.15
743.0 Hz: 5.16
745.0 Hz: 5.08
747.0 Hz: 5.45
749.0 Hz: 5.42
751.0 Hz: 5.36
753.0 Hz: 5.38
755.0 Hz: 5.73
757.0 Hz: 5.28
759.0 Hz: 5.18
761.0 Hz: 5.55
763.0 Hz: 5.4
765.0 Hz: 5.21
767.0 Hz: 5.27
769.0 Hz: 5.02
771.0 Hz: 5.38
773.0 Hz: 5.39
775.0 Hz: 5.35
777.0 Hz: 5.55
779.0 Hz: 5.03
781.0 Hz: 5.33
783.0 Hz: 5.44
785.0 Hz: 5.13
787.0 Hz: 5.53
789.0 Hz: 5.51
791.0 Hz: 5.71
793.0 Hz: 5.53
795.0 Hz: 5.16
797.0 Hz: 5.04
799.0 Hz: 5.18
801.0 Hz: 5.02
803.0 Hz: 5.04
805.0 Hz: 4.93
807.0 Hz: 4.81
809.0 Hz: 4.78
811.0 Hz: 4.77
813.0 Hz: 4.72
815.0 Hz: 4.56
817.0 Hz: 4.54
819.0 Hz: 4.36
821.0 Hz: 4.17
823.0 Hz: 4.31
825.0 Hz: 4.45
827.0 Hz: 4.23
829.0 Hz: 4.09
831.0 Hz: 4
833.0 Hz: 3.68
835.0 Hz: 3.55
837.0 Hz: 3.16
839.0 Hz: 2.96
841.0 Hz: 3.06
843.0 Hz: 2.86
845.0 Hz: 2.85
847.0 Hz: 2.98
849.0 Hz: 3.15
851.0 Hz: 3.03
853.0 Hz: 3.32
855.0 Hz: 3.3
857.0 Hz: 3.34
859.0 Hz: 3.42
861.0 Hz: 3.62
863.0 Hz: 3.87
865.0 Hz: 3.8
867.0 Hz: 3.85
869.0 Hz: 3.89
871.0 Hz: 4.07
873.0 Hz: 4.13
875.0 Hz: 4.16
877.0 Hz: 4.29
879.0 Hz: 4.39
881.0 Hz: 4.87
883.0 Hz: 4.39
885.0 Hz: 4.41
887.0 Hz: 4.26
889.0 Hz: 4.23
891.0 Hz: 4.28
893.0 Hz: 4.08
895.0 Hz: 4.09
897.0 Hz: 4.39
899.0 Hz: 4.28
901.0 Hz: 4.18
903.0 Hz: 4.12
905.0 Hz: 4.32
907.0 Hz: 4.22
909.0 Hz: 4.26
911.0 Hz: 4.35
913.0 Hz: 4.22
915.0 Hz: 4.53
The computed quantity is 3.9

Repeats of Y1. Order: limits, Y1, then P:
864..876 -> 3.5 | 4.0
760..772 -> 4.8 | 5.3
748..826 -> 4.6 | 5.1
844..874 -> 3.0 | 3.5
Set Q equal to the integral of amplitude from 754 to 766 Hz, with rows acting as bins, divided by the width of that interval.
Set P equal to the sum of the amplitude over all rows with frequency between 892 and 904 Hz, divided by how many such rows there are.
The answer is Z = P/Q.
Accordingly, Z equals 0.78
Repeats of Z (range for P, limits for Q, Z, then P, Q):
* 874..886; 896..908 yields 1.04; 4.4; 4.3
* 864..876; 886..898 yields 0.94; 4.0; 4.2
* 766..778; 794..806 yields 1.05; 5.3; 5.1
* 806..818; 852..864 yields 1.35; 4.7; 3.5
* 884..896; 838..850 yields 1.42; 4.2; 3.0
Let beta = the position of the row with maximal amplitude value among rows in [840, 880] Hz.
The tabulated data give 879.0 Hz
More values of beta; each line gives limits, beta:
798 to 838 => 799.0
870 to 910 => 881.0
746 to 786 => 755.0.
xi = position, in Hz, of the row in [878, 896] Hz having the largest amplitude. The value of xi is 881.0 Hz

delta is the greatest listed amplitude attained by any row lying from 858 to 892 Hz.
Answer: 4.87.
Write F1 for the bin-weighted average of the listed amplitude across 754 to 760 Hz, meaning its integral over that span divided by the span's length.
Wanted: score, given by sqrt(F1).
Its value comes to 2.32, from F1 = 5.40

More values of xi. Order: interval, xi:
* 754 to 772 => 755.0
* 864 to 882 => 881.0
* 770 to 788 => 777.0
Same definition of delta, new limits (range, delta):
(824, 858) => 4.45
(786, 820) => 5.71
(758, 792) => 5.71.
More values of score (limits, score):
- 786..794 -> 2.36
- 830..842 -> 1.84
